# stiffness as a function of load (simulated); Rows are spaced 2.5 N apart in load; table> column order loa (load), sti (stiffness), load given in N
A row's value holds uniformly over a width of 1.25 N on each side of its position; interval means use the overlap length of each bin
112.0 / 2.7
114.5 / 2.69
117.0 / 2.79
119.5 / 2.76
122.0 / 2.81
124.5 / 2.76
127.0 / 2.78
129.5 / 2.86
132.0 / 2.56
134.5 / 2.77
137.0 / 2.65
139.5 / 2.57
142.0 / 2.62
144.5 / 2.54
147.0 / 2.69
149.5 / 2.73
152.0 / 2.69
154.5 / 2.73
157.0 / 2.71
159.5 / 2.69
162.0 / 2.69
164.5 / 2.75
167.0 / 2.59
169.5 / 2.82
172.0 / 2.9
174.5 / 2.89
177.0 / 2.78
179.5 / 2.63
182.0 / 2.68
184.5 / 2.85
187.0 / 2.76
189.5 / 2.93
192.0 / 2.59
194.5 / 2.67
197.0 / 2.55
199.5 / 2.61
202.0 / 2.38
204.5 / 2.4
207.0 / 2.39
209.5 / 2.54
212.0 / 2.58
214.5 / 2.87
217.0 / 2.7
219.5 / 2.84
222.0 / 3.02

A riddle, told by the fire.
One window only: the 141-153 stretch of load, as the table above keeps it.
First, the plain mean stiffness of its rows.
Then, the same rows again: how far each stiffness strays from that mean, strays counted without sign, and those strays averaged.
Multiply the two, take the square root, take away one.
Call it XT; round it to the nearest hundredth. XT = -0.60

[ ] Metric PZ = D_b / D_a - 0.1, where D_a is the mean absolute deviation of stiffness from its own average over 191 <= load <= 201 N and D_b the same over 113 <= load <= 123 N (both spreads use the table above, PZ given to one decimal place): 1.0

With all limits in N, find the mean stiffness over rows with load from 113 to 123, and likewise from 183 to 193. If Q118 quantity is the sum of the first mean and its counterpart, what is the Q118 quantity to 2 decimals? 5.54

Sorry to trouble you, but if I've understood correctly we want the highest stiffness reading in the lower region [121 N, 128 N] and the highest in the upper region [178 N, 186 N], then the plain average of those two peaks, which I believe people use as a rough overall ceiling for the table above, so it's 2.83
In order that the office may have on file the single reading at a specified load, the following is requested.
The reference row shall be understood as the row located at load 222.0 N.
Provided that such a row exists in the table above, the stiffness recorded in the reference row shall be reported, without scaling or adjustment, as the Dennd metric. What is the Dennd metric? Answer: 3.02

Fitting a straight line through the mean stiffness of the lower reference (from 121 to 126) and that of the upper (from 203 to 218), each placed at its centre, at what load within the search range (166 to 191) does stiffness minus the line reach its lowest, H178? 167.0 N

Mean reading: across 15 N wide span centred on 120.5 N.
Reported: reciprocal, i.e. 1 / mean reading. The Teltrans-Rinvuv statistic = 0.362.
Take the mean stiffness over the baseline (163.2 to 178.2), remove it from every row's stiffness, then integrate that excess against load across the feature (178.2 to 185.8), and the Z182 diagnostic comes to -0.51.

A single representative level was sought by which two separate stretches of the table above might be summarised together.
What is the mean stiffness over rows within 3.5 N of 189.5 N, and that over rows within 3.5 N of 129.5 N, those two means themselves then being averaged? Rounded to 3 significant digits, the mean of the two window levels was 2.75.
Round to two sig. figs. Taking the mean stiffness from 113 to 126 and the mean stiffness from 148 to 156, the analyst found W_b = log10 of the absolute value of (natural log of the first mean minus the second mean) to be 0.23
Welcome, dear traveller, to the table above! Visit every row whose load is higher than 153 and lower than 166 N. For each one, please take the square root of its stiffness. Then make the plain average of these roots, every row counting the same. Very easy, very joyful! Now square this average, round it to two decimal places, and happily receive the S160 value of 2.71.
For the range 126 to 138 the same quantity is 2.72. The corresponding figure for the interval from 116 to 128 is 2.78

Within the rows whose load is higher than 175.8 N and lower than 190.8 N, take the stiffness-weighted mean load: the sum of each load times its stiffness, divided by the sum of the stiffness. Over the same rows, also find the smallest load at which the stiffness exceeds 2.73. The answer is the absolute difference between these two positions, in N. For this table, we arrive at 6.3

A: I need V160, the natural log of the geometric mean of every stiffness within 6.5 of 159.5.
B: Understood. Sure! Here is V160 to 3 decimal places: 0.998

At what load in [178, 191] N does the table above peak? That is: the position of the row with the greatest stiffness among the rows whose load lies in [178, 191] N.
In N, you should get 189.5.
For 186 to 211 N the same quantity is 189.5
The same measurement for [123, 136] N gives 129.5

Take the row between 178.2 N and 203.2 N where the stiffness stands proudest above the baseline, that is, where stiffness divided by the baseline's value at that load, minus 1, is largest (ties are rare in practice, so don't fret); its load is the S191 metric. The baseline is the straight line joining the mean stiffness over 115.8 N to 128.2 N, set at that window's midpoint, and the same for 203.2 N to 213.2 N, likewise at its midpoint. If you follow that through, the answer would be 189.5 N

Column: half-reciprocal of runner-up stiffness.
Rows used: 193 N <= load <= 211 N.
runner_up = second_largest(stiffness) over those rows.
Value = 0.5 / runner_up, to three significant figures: 0.192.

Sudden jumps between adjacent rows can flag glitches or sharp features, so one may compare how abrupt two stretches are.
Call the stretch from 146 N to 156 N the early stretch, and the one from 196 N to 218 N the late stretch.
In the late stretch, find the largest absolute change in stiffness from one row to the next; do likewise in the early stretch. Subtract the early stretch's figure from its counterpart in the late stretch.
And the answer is 0.25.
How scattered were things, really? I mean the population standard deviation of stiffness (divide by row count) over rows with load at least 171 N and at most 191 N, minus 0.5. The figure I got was -0.40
